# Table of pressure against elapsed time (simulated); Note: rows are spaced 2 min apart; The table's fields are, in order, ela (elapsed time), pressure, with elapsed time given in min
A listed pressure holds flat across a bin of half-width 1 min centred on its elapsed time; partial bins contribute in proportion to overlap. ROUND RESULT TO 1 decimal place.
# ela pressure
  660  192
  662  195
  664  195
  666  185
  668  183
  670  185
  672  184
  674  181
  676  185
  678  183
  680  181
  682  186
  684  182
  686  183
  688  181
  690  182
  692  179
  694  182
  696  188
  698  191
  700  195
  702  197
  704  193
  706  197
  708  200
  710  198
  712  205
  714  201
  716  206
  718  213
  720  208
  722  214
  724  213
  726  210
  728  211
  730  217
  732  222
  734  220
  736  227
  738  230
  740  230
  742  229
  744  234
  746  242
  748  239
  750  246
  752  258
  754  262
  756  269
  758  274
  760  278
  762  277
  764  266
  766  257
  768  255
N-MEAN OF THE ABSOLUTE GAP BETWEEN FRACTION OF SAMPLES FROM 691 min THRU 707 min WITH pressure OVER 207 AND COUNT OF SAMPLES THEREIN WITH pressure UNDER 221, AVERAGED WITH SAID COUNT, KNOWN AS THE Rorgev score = 8.0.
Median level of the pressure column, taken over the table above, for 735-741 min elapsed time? 230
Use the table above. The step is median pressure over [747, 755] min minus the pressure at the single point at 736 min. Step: 25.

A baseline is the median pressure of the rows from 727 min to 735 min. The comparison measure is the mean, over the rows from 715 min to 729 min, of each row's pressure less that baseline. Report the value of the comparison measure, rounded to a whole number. -8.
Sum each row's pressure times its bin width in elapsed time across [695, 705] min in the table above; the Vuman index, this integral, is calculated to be 1928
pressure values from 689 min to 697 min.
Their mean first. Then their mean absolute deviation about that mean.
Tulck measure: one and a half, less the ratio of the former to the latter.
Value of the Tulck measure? -68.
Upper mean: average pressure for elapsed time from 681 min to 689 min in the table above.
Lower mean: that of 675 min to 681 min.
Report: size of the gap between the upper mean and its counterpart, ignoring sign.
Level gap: 0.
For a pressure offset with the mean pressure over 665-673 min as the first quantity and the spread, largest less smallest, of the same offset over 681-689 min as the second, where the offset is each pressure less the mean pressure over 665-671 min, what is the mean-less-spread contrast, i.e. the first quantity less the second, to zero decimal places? -5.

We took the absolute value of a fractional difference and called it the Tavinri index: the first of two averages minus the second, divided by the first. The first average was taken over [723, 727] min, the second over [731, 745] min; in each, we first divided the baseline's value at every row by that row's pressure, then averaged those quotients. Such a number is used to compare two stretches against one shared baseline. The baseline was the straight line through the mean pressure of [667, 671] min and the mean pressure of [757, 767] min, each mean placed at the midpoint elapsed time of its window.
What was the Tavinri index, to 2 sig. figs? 0.022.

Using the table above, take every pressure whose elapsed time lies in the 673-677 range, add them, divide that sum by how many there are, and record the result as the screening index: 183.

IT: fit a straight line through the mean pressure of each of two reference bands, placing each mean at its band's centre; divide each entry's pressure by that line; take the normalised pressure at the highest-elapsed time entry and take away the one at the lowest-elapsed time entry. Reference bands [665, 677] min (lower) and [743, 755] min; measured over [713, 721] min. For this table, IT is 0.01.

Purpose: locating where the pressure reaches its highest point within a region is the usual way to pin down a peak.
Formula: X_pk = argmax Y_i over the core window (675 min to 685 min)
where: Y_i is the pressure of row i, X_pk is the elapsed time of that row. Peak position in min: 682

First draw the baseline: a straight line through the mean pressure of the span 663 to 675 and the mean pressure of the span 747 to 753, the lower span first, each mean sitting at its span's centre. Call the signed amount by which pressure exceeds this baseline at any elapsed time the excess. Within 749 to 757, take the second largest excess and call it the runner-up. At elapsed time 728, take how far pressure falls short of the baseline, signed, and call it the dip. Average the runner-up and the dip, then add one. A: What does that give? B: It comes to 17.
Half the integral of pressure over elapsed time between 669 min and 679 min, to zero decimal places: 918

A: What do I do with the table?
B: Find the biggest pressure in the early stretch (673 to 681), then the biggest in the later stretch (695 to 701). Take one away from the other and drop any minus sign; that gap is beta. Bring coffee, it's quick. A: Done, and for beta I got 10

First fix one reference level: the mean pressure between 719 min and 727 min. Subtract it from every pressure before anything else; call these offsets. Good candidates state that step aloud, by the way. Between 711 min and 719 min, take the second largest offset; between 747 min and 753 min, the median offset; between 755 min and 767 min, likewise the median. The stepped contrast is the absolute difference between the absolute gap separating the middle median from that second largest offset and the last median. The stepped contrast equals 20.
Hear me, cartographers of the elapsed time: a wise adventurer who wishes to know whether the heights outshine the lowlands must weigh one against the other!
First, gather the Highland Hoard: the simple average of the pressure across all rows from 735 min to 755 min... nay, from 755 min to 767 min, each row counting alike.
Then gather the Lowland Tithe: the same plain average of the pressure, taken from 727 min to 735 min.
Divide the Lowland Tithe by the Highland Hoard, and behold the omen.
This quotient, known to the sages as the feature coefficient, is 0.81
